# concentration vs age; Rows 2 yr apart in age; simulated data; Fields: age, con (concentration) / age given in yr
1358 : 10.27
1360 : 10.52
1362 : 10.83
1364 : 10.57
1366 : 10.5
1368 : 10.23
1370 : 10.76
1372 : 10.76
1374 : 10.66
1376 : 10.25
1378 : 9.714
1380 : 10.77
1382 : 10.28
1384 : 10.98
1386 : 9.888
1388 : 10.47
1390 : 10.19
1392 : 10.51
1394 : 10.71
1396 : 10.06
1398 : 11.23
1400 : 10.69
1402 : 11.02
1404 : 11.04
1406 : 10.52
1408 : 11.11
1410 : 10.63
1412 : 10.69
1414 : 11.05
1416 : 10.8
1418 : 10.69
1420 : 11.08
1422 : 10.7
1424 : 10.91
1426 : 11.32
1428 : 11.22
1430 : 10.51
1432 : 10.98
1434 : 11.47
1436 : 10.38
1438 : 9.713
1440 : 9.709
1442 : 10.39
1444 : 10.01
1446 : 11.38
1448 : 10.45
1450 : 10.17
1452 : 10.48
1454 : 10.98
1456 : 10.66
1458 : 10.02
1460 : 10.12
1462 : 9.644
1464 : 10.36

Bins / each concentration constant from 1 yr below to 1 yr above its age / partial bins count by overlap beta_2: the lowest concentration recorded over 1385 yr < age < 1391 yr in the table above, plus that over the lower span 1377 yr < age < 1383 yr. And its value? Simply 19.6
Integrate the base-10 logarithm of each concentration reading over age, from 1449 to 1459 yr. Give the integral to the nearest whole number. 10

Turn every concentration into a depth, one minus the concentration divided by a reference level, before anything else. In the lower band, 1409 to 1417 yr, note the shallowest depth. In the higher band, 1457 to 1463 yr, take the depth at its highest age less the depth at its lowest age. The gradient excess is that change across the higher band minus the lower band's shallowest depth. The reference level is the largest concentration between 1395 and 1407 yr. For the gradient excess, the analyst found 0.017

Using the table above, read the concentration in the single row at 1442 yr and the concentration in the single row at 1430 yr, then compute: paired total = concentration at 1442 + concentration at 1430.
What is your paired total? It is 20.9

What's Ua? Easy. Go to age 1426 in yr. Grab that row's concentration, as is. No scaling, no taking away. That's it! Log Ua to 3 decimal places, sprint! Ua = 11.320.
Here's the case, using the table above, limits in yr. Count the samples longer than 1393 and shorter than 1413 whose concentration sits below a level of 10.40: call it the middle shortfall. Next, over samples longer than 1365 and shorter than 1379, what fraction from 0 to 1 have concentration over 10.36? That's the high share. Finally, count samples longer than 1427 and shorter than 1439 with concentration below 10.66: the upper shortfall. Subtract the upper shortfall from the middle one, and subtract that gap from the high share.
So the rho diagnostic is 3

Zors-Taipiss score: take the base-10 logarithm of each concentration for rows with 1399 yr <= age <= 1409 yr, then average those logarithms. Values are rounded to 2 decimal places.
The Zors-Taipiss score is 1.04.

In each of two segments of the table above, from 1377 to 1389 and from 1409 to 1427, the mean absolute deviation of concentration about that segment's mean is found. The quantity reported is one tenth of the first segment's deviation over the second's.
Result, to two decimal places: 0.20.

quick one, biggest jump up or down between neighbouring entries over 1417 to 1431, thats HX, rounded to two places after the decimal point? 0.71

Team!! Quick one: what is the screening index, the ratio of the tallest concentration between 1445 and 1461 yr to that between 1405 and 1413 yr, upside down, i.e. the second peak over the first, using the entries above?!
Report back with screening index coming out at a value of 0.98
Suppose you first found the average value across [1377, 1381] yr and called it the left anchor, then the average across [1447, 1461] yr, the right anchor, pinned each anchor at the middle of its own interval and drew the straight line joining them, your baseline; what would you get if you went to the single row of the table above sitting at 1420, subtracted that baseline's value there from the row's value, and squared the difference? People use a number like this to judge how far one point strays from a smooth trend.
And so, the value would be 0.6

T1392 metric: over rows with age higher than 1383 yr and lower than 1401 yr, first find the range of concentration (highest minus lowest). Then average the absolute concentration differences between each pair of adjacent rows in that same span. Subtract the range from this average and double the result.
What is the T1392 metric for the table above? -1.5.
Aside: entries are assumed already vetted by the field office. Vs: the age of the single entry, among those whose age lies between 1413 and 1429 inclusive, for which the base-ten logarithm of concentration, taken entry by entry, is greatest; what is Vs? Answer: 1426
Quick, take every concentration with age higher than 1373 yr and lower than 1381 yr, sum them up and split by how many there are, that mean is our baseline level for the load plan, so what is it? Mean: 10.3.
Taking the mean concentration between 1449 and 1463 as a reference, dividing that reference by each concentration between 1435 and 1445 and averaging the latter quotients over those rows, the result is 1.03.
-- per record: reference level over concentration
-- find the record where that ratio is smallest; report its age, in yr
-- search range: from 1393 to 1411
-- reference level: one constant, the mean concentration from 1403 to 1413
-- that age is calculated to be 1398 yr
